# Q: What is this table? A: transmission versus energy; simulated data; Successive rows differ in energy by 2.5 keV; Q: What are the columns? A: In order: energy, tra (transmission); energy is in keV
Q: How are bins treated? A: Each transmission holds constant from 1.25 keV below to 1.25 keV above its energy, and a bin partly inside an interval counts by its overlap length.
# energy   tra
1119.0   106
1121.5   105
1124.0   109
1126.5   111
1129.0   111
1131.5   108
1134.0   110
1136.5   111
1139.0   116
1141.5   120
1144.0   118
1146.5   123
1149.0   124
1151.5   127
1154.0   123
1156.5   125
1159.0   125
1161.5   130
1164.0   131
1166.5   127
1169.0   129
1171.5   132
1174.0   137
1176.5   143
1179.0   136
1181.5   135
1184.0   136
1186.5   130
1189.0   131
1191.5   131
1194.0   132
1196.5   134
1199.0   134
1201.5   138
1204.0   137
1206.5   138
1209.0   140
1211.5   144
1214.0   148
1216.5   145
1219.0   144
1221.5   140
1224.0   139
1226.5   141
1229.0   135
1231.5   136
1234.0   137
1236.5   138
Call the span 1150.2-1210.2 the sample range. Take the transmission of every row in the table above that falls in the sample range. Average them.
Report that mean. 133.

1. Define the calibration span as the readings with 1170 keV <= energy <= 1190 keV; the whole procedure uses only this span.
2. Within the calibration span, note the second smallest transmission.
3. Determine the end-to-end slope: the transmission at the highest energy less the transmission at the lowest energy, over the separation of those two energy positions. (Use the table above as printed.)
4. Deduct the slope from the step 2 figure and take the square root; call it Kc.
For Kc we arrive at 11.4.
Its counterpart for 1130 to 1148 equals 10.4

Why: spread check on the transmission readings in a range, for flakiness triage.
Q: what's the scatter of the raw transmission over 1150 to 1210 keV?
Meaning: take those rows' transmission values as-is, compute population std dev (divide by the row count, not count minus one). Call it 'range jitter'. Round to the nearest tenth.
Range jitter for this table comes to 5.0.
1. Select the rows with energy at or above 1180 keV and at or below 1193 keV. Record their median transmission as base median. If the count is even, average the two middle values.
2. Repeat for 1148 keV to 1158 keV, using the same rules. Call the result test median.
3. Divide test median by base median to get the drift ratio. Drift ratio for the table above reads 0.95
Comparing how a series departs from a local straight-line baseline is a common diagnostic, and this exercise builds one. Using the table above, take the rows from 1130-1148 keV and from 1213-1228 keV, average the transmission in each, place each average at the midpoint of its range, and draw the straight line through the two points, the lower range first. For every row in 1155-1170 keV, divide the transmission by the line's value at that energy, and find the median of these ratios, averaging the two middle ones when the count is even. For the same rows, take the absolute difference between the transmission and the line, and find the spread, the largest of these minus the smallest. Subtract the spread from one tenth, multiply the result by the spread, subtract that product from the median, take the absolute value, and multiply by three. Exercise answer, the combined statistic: 72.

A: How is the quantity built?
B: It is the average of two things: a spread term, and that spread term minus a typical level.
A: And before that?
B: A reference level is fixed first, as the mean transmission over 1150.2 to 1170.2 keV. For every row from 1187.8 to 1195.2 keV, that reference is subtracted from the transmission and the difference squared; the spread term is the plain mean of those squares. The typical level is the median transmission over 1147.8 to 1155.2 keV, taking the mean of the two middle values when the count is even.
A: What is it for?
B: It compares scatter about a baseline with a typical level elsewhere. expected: -44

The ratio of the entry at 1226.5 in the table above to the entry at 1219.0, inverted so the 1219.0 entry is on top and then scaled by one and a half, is 1.532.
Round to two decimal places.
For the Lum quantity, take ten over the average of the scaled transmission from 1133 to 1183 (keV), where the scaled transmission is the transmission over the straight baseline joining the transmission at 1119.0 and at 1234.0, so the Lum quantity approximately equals 9.24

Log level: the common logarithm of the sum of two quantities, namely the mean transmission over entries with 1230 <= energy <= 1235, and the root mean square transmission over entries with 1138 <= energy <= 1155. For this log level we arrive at 2.41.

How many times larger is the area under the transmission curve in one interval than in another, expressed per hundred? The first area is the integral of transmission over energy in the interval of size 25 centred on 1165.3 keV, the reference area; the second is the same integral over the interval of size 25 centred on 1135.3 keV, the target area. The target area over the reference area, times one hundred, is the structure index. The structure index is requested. 87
